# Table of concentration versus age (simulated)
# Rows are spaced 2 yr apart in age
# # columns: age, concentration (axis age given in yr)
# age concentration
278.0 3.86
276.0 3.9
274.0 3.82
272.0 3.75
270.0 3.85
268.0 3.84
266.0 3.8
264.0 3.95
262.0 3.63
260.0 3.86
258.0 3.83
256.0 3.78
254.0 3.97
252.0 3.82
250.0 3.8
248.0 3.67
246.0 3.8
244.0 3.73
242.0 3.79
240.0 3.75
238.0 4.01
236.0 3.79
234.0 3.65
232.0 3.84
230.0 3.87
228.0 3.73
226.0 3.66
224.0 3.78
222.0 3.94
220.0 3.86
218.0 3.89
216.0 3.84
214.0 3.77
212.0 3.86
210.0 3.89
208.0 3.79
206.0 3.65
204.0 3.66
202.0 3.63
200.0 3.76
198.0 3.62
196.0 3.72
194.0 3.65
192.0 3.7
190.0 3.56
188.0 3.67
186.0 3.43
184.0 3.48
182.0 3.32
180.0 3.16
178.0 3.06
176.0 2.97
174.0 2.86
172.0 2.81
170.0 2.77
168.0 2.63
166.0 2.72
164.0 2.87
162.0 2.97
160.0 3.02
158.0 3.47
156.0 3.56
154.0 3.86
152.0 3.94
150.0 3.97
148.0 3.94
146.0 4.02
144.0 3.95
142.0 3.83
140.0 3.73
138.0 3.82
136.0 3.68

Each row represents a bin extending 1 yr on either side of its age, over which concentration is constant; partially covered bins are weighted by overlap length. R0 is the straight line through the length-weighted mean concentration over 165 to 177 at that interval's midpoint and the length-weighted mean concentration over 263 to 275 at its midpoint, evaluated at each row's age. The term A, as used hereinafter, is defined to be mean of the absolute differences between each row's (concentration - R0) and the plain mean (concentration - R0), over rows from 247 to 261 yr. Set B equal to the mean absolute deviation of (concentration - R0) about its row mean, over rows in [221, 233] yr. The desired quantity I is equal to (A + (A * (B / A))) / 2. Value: 0.067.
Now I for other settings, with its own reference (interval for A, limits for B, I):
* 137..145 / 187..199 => 0.053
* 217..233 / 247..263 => 0.088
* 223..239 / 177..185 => 0.104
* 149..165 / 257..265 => 0.259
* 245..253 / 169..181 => 0.070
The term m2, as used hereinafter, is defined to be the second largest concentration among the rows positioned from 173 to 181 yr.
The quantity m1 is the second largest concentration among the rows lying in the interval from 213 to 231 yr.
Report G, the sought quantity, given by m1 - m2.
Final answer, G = 0.83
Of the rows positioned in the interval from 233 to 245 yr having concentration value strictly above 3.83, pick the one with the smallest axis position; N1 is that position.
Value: 238.0 yr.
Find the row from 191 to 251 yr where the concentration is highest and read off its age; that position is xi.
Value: 238.0 yr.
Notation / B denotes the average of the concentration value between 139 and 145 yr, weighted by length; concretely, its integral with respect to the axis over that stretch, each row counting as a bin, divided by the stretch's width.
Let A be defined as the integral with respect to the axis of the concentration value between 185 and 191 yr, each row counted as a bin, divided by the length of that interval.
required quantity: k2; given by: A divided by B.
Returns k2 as 0.93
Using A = 3.55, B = 3.84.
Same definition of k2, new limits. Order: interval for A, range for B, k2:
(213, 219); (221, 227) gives 1.01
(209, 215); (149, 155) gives 0.98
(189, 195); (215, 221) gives 0.94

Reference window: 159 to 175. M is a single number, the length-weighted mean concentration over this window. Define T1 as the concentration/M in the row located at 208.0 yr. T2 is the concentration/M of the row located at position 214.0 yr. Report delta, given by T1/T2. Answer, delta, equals 1.01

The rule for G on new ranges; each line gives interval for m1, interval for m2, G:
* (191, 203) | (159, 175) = 0.75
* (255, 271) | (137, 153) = -0.11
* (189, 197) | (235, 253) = -0.12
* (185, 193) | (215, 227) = -0.22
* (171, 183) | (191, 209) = -0.60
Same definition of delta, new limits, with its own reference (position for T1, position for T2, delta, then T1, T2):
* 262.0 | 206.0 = 0.99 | 1.28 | 1.29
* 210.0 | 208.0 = 1.03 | 1.37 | 1.34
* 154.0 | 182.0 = 1.16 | 1.36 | 1.17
